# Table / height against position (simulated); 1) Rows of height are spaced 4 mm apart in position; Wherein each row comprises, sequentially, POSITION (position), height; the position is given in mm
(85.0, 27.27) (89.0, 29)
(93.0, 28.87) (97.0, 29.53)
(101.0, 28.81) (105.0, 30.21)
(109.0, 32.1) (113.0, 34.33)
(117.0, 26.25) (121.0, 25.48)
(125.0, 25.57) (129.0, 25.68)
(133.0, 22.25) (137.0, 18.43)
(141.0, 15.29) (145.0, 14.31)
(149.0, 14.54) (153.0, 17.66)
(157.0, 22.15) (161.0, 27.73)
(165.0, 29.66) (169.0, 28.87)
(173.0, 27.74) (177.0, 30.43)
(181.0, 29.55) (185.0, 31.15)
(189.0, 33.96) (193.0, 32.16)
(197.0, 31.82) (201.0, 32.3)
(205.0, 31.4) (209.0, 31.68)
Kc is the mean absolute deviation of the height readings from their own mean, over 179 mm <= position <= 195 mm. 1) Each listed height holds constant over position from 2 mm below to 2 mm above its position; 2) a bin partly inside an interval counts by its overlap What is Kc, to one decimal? 1.4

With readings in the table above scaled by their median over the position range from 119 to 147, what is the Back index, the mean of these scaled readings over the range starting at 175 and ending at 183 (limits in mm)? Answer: 1.35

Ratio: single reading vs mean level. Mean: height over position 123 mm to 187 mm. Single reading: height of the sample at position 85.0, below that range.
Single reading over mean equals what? 1.15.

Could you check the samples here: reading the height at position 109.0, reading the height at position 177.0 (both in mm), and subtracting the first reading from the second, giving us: -1.7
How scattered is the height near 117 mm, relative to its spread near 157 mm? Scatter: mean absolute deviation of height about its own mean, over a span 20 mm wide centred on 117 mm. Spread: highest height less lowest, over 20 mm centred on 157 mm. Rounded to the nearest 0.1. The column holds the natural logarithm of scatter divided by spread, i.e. -1.4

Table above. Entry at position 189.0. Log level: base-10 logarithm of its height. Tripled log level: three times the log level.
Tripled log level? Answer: 4.59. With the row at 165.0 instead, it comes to 4.42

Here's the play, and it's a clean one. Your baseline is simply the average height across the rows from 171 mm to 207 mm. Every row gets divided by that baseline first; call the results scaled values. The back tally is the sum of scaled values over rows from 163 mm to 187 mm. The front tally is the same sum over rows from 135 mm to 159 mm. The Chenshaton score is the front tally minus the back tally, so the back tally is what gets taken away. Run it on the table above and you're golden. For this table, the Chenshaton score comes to -2.4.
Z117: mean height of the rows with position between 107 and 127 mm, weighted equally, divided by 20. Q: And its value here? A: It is 1.44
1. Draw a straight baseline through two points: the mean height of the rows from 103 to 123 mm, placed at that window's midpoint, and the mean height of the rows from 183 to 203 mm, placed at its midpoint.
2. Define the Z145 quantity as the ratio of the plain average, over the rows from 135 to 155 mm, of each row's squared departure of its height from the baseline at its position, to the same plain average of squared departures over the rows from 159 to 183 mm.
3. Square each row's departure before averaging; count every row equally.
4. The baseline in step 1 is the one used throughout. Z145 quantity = 29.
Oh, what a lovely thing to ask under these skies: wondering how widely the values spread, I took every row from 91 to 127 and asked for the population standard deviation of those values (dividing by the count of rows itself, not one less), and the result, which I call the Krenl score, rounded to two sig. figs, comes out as 2.8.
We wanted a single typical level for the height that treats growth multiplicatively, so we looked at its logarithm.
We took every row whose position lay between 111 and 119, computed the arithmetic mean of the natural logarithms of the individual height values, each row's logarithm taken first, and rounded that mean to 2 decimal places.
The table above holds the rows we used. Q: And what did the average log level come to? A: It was 3.40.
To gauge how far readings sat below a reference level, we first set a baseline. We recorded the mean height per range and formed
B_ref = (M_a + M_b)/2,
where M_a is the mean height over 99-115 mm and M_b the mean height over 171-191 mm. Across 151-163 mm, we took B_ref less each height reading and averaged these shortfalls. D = 8.5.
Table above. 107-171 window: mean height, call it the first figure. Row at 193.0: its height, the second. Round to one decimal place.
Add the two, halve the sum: 28.0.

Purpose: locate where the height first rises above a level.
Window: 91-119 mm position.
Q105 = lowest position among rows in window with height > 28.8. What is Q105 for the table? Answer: 93.0 mm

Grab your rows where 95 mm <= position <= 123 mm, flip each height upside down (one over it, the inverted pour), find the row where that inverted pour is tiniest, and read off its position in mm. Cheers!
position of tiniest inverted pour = 113.0 mm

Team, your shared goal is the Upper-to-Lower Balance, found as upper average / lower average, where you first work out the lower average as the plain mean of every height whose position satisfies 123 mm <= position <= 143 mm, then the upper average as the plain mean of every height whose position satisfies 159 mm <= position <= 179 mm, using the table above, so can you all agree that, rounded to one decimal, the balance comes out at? 1.3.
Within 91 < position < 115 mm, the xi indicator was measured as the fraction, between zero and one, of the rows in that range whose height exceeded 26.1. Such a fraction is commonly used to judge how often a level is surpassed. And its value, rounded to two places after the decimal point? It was 1.00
